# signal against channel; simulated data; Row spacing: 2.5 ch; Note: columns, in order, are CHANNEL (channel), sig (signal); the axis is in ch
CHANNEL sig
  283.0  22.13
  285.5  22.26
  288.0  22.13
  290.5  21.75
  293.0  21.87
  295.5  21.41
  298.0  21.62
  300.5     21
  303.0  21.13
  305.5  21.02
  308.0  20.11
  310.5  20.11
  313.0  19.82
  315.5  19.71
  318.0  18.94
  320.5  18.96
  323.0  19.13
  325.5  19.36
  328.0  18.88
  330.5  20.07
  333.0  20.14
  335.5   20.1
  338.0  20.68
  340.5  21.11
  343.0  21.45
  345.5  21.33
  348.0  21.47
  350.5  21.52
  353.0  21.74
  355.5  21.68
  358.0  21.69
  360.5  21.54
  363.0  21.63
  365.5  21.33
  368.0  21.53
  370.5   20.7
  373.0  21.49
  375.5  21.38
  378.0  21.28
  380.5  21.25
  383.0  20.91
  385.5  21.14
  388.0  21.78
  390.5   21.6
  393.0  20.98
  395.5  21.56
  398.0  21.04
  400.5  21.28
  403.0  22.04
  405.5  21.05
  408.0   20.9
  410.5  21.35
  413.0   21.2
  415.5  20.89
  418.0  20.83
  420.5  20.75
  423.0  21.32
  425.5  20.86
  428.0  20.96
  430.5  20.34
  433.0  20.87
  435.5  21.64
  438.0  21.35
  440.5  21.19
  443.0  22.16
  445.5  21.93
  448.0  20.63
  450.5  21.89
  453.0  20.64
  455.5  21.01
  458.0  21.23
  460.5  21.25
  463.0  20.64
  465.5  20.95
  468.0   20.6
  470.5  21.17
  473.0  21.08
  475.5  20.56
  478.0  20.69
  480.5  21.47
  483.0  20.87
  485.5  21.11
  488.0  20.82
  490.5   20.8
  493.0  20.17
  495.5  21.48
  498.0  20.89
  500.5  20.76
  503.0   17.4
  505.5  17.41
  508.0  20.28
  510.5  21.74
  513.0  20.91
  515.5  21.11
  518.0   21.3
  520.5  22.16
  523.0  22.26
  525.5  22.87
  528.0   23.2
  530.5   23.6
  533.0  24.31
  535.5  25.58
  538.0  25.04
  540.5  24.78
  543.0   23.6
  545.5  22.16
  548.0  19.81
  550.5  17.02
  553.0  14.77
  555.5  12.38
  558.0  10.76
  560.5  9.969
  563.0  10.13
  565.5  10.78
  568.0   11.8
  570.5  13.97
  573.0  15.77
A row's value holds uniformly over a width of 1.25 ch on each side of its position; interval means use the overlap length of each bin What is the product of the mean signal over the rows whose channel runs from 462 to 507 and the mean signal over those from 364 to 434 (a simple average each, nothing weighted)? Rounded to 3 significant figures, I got 434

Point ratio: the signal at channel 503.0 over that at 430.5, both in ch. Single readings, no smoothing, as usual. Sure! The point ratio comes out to 0.86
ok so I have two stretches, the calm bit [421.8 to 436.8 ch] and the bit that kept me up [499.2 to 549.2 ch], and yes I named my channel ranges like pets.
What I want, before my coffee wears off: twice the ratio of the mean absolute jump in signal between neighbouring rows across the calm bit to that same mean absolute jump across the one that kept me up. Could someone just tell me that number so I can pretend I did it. 1.0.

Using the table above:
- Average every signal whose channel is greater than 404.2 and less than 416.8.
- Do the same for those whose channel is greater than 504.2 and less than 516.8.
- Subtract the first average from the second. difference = -0.8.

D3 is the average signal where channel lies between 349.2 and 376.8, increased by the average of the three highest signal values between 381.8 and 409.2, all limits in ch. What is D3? 43.3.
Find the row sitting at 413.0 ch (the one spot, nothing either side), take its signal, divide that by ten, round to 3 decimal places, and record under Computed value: 2.120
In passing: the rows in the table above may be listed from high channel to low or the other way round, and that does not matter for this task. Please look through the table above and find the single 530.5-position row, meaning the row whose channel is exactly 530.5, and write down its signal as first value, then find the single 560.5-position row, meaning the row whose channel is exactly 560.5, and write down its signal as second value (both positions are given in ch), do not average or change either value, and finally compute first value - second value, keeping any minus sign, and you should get 13.6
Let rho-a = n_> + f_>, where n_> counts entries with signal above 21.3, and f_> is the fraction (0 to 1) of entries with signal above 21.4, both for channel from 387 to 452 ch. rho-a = 11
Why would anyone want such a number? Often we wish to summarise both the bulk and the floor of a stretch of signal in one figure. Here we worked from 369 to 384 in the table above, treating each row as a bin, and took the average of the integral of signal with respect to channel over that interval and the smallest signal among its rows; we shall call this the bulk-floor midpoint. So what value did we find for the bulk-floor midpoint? 169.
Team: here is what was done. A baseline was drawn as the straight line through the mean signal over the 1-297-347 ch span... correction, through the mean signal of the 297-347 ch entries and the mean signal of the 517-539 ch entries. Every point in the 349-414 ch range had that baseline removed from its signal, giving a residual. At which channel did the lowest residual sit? 408.0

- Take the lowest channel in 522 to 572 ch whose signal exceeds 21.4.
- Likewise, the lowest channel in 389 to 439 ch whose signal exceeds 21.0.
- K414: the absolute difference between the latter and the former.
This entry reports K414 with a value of 132.5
